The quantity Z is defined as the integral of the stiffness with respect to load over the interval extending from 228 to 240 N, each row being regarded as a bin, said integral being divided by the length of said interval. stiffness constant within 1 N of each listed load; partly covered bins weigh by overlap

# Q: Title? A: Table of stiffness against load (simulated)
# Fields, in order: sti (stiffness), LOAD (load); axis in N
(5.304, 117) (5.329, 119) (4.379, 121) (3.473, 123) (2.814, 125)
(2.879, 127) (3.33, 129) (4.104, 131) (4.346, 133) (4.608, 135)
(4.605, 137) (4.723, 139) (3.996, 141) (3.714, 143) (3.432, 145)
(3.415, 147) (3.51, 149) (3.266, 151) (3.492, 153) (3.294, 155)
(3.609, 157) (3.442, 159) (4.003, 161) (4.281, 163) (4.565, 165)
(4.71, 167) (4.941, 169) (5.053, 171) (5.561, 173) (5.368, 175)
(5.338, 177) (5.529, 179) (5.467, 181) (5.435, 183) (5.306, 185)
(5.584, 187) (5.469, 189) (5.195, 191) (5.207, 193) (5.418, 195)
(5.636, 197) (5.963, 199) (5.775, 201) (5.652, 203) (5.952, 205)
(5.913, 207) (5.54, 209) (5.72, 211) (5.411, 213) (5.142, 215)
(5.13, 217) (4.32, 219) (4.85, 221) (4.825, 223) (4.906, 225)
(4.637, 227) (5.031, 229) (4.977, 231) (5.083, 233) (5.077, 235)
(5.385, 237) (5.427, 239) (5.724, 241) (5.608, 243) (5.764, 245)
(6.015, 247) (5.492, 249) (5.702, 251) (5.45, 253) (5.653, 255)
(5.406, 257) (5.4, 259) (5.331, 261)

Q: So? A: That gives 5.2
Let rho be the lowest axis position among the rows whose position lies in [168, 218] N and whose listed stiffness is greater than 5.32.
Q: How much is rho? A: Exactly 173 N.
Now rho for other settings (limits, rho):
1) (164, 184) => 173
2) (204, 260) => 205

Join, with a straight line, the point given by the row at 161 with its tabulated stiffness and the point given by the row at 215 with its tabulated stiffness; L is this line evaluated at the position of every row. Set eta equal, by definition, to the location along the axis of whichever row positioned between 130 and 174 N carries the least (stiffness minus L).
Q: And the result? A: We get 155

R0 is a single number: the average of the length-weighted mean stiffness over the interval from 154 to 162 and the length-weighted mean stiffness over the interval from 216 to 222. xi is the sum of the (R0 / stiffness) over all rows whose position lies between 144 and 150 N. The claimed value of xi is 3.6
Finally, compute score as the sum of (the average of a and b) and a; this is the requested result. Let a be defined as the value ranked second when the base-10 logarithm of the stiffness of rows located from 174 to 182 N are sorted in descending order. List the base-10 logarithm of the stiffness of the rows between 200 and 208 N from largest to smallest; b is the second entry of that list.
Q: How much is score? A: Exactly 1.49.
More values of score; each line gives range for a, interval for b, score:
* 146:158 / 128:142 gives 1.15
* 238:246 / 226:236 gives 1.49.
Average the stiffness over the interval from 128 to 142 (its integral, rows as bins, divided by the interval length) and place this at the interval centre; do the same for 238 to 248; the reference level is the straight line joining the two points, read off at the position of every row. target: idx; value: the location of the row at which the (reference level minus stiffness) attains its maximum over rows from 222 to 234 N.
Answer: 227 N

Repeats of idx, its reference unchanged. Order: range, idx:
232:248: 235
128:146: 145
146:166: 155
